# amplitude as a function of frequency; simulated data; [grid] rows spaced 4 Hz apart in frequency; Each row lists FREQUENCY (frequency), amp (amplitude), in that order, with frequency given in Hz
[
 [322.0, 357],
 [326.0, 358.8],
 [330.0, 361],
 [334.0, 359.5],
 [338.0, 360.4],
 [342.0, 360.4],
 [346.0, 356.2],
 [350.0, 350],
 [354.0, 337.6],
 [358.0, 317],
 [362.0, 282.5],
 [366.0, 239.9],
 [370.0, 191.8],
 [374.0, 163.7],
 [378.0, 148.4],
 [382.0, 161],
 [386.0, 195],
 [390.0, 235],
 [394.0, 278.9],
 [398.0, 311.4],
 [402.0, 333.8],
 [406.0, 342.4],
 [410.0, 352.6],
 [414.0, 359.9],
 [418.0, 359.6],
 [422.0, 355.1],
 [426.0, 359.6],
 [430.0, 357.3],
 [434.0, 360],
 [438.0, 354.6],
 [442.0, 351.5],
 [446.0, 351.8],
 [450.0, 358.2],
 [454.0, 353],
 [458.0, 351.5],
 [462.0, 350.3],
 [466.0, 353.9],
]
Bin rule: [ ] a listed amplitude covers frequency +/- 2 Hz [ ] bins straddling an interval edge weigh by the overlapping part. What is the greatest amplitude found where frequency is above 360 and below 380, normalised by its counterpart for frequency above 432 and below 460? 0.78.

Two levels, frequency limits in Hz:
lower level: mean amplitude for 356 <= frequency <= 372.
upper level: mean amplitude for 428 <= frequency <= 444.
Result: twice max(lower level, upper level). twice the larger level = 712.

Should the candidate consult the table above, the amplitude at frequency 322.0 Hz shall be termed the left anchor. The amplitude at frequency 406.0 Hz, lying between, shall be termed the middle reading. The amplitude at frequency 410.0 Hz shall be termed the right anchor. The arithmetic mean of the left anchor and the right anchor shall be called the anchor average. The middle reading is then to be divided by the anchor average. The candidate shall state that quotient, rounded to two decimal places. 0.97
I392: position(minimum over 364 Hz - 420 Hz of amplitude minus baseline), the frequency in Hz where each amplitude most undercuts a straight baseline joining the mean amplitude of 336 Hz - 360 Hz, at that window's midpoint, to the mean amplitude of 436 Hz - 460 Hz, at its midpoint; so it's 378.0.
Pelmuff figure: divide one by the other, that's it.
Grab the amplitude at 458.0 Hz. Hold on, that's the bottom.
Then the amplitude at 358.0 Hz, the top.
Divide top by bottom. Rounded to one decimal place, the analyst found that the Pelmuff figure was 0.9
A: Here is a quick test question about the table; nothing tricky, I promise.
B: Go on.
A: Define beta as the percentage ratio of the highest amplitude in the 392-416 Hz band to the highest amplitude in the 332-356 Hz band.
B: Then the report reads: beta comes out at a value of 100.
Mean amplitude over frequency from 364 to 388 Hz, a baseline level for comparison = 183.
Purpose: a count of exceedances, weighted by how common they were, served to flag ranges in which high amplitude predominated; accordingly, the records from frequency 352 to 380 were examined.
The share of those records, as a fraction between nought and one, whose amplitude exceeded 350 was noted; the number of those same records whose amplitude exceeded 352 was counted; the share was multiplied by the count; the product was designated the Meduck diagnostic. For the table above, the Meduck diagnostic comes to 0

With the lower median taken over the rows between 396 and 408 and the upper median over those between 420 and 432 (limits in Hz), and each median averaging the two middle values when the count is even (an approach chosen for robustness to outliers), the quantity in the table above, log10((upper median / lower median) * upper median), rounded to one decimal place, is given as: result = 2.6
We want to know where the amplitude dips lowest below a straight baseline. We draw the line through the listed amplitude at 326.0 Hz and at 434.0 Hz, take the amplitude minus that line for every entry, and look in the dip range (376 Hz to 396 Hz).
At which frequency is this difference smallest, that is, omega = 378.0 Hz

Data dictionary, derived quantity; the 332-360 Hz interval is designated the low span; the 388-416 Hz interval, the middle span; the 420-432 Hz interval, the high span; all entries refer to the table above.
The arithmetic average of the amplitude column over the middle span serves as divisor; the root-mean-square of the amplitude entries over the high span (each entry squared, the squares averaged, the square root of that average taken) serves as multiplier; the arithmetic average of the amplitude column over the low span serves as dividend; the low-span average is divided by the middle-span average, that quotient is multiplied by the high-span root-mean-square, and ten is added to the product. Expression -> 404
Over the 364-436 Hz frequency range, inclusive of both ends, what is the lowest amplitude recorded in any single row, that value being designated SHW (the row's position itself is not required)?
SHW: 148.4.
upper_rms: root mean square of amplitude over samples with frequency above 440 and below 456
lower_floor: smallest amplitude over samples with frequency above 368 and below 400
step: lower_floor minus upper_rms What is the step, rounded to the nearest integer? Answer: -205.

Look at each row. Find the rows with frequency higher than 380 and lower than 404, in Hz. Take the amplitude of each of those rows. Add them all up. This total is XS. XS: 1515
